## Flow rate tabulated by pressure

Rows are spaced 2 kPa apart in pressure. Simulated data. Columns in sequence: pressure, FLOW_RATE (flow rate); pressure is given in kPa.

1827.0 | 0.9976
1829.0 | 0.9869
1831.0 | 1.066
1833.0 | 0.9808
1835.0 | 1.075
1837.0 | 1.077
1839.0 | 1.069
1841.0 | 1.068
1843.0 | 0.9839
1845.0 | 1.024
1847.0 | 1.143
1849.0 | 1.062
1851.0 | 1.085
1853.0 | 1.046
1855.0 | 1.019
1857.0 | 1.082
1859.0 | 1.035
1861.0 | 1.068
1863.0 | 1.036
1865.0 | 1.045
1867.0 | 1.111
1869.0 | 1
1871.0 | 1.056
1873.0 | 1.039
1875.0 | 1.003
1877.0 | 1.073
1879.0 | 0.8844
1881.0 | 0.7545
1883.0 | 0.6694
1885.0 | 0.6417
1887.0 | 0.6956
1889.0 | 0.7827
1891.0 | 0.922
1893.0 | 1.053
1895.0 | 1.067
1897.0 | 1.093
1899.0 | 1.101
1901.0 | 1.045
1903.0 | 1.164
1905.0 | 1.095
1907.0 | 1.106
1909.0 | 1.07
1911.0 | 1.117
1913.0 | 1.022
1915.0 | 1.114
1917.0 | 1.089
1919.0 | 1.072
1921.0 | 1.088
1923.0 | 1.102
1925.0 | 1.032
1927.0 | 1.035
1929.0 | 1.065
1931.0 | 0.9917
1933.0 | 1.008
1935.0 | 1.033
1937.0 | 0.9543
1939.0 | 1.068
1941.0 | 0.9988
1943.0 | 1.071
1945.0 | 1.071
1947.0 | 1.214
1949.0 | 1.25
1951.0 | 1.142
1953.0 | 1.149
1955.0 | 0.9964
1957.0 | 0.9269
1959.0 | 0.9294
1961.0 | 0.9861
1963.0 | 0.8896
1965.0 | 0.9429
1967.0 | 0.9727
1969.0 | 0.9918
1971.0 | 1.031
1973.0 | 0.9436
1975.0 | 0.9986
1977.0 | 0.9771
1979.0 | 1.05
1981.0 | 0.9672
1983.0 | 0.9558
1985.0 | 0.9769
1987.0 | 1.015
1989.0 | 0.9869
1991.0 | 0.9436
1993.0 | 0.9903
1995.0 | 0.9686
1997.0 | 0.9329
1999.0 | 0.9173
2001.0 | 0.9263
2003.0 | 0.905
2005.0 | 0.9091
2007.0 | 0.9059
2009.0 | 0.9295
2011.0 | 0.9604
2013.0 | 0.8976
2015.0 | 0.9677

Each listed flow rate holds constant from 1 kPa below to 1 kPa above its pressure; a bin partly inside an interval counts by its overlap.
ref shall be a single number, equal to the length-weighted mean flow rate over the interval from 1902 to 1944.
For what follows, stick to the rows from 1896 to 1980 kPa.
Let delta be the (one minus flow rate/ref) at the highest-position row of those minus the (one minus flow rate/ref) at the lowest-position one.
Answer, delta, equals 0.04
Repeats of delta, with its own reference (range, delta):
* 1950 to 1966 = 0.19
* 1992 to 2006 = 0.08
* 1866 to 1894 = 0.05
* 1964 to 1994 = -0.04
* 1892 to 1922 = -0.03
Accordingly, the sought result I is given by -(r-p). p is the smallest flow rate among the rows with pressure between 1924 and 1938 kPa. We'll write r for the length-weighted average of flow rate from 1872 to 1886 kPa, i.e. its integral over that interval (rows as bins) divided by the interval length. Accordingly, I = 0.09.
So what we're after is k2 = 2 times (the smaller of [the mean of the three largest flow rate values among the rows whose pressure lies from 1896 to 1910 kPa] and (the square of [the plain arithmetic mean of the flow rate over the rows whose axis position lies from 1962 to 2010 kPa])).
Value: 1.84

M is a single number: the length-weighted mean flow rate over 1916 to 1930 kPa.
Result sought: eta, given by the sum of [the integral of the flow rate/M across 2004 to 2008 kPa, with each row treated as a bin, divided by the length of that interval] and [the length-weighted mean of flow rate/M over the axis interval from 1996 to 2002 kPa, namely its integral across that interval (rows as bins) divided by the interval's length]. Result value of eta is 1.71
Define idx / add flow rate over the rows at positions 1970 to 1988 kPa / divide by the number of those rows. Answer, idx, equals 0.99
